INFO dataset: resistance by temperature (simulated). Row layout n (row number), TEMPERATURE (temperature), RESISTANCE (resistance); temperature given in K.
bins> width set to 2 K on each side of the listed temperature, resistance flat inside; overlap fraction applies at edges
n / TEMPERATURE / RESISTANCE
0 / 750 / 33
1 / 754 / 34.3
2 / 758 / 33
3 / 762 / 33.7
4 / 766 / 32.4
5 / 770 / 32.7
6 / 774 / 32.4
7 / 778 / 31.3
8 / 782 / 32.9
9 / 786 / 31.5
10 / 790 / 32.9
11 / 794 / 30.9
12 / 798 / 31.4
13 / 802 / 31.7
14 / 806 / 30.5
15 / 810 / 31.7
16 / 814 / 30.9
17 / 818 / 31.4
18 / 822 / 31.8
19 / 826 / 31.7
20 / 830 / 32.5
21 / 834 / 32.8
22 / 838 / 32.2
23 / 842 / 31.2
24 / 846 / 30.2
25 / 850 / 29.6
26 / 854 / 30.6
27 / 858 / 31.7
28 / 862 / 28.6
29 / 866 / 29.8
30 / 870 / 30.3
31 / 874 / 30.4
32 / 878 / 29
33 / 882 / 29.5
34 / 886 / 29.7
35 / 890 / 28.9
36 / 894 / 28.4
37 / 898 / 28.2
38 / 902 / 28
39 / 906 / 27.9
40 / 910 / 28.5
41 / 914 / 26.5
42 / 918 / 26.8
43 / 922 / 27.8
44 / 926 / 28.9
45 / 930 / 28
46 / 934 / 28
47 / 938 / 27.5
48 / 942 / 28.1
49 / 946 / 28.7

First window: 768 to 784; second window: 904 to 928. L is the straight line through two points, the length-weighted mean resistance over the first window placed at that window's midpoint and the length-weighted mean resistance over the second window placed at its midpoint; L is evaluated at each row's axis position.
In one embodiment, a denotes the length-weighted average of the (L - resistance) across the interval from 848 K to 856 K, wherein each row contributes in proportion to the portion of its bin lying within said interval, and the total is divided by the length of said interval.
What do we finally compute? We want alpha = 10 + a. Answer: 9.73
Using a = -0.27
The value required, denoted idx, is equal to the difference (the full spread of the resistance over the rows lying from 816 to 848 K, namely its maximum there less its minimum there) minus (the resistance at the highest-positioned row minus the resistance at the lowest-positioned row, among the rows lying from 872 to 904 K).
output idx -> 5.0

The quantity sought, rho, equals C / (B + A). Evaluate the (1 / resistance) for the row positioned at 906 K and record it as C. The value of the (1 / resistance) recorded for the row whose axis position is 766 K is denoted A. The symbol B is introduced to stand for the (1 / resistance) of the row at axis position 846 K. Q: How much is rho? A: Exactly 0.56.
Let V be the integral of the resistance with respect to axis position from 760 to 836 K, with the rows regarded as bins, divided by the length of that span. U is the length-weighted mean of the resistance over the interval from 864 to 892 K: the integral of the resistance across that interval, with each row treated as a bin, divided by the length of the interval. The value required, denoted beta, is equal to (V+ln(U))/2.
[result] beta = 17.7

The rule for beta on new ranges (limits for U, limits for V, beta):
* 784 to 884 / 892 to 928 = 15.7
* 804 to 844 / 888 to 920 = 15.7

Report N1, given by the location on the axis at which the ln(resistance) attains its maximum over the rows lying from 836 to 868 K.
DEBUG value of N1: 838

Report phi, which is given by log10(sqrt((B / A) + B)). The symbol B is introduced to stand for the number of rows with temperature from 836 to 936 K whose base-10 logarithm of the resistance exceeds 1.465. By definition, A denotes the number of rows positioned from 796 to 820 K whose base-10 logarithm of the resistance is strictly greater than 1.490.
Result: 0.57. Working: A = 4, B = 11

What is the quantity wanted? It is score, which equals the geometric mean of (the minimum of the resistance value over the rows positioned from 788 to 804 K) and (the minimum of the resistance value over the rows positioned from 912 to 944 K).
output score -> 28.6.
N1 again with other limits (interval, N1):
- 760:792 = 762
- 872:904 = 874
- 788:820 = 790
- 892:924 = 910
